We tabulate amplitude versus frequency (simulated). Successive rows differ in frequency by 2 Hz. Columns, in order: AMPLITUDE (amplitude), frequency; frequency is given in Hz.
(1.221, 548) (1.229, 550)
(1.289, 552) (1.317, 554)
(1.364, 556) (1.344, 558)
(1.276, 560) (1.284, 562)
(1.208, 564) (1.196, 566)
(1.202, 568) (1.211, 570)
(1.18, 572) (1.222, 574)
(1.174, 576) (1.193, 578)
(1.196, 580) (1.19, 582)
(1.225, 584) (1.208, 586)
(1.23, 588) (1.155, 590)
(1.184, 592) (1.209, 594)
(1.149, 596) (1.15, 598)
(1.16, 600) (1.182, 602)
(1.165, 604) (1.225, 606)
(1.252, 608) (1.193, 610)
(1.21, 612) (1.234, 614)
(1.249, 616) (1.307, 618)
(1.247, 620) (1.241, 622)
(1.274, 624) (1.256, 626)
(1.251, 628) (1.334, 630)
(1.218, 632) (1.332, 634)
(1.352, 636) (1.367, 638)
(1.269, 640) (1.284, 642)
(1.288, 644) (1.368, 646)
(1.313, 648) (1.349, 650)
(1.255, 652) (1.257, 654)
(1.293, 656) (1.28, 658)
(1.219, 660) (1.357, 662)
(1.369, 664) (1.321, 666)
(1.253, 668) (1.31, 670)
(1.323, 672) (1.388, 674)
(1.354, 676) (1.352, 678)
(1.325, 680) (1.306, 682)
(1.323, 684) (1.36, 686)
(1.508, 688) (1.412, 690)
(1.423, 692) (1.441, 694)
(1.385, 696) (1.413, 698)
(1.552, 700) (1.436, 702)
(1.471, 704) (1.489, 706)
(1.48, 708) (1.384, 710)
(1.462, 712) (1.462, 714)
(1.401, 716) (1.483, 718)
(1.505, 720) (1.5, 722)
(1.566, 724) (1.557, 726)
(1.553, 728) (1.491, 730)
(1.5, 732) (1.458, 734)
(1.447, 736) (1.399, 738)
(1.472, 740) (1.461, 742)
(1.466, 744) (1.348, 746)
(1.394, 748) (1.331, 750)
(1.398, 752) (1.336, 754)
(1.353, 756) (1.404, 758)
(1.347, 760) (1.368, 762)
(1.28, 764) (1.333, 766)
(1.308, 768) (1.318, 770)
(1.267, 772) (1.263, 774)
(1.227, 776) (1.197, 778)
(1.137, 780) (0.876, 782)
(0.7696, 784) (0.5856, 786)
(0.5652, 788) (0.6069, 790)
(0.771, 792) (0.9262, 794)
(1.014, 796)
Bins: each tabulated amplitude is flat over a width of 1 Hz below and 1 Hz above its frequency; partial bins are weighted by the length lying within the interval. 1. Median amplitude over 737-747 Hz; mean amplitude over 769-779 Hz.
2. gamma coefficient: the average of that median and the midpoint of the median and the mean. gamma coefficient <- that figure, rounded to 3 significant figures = 1.41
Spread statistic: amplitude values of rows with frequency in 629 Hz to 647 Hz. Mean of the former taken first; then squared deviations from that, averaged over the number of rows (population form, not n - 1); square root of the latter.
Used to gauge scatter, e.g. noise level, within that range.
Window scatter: 0.0479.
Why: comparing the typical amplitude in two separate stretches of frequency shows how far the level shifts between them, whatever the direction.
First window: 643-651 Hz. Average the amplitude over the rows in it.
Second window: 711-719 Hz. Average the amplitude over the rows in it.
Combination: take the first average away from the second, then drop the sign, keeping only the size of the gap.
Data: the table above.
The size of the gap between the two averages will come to 0.12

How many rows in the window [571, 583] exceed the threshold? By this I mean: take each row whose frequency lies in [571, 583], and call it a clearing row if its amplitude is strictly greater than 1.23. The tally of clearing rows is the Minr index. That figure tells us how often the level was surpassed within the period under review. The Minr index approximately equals 0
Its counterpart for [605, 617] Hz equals 3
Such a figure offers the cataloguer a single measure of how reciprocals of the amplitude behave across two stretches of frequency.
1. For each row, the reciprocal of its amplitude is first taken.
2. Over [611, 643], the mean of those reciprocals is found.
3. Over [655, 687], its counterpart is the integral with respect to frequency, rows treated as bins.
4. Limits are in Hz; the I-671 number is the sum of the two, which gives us 25.0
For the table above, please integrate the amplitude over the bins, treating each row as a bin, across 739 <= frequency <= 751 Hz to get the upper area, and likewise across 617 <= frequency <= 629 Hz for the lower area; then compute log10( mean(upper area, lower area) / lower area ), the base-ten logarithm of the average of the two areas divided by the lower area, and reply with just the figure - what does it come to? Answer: 0.025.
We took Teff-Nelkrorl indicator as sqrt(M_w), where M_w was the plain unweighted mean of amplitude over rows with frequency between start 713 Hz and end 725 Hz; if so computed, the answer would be 1.22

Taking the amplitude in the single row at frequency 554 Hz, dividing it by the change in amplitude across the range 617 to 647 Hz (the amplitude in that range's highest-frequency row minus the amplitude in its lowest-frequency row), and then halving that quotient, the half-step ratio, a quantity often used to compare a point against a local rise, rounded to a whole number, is 11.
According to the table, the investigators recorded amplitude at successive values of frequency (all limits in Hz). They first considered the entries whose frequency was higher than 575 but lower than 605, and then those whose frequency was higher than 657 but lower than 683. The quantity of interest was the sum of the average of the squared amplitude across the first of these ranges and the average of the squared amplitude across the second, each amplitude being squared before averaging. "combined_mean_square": 3.1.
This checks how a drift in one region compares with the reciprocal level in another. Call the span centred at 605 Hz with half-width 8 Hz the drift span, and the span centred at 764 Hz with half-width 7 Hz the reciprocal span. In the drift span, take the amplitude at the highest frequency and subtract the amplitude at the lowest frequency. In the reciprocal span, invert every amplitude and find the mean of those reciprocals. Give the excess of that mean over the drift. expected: 0.69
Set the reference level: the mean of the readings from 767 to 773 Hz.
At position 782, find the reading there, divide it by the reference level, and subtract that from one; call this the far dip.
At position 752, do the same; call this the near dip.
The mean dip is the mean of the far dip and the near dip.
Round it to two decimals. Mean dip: 0.12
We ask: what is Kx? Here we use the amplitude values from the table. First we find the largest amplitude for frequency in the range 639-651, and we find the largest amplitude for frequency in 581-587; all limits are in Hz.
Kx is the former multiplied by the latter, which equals 1.68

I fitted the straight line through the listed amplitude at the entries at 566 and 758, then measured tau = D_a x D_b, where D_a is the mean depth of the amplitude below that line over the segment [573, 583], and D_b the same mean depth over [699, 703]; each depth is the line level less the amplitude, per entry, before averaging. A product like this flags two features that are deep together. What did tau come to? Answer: -0.0021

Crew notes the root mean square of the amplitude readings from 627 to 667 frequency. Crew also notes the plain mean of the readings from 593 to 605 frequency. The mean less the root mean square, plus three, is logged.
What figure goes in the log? 2.86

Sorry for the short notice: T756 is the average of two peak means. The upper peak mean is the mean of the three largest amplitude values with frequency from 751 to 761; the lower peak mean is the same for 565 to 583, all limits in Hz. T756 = 1.30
